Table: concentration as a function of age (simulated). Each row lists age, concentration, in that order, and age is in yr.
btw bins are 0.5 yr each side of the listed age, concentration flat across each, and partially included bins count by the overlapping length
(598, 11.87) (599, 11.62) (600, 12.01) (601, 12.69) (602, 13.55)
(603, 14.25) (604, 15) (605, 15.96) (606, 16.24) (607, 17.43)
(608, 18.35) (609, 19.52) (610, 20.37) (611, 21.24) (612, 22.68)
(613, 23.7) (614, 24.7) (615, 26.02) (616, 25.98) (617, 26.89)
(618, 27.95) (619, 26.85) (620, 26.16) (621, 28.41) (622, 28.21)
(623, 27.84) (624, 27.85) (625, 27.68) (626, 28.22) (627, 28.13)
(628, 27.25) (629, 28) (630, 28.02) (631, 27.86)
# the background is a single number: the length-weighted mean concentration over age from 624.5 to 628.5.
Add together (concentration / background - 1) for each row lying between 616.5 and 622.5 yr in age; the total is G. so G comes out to -0.1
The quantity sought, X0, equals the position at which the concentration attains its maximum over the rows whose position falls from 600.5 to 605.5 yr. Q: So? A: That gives 605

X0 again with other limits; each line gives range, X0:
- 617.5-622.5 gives 621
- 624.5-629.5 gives 626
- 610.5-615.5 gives 615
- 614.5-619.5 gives 618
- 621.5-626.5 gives 626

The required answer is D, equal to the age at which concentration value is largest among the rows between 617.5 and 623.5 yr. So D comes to 621 yr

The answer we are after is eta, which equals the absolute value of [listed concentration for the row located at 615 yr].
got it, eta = 26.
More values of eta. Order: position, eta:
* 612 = 23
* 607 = 17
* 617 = 27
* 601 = 13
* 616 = 26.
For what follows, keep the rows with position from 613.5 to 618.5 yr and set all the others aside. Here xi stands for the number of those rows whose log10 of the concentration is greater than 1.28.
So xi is 5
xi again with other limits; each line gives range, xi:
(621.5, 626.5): 5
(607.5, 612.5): 4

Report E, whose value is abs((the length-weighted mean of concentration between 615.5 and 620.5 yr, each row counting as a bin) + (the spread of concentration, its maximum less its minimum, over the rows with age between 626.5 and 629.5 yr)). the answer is 27.6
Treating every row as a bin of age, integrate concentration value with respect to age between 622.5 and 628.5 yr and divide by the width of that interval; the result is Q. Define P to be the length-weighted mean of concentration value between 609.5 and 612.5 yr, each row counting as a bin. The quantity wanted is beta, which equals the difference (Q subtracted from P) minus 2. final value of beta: -8.4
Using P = 21.4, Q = 28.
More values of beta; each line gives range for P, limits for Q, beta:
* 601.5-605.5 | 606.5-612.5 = -7.2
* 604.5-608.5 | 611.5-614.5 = -8.7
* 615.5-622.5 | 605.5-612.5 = 5.8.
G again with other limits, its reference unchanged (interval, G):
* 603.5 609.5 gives -2.3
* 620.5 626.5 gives 0.0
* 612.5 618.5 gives -0.4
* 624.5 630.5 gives 0.0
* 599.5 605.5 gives -3.0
